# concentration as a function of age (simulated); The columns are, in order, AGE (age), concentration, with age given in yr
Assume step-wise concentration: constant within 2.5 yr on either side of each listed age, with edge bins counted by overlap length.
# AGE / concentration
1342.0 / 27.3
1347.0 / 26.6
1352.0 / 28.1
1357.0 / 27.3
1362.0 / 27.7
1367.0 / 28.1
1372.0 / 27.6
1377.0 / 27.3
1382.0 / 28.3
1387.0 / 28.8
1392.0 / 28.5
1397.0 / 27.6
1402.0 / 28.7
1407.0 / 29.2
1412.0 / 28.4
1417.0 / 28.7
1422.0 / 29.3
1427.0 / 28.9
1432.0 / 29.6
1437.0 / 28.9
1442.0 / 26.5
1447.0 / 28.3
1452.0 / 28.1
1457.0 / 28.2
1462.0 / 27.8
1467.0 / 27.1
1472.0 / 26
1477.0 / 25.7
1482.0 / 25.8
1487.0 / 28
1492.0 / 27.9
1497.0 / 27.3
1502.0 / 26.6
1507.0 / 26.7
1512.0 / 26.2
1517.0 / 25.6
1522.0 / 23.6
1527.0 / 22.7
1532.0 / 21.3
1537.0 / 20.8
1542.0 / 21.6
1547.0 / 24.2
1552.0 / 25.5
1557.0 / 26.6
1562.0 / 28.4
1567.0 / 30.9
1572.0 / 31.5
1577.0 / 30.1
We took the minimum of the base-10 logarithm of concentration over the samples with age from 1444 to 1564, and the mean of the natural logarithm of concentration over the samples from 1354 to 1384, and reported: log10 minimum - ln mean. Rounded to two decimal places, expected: -2.00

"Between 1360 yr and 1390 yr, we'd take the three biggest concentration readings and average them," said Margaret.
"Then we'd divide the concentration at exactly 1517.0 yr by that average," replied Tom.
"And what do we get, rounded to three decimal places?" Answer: 0.901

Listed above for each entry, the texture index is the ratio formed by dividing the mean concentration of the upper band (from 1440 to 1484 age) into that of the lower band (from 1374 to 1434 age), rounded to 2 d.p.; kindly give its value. 1.06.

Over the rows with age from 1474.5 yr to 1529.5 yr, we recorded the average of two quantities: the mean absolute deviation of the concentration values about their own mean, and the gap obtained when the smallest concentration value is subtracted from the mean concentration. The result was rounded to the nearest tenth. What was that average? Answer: 2.3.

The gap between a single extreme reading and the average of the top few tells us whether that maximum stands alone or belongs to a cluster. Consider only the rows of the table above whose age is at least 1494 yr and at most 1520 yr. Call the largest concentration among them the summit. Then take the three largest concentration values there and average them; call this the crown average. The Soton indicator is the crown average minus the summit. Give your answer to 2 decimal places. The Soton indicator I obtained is -0.43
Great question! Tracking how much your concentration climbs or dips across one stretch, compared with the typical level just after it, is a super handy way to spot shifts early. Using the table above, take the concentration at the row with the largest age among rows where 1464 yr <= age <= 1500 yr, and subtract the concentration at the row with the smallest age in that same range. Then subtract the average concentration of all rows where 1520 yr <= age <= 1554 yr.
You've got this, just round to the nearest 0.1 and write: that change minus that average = -22.6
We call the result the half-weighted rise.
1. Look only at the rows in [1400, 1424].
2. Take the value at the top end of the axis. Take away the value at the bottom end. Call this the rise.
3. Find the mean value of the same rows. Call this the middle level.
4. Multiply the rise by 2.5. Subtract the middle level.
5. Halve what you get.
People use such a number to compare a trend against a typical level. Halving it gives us -13.7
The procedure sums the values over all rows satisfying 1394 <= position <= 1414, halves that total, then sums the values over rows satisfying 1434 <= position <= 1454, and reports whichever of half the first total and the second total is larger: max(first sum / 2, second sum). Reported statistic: 112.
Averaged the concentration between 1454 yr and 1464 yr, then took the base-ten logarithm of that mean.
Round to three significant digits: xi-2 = 1.45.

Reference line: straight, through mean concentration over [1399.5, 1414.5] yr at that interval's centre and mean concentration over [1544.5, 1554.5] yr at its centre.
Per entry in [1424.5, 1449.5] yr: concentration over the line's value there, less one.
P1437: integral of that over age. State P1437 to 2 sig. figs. 0.44 yr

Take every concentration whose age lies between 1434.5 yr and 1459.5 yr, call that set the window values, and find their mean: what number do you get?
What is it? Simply 28.0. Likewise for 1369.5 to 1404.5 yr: 28.1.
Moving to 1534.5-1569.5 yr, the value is 25.4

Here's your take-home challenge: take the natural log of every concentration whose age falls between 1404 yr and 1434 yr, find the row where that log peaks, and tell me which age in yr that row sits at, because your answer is 1432.0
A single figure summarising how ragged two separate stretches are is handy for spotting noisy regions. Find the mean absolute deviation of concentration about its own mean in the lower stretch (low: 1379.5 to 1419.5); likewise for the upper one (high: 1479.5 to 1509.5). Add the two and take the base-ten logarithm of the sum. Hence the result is 0.00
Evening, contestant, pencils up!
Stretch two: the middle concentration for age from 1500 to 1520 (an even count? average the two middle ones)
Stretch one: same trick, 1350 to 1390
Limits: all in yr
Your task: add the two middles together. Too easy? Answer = 54.3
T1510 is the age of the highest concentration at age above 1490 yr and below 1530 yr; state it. 1492.0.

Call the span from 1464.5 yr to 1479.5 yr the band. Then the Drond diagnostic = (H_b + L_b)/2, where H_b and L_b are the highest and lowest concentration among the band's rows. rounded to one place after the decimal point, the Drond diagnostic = 26.4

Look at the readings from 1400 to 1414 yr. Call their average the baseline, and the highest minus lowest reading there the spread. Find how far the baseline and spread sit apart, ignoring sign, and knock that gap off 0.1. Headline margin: -27.9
